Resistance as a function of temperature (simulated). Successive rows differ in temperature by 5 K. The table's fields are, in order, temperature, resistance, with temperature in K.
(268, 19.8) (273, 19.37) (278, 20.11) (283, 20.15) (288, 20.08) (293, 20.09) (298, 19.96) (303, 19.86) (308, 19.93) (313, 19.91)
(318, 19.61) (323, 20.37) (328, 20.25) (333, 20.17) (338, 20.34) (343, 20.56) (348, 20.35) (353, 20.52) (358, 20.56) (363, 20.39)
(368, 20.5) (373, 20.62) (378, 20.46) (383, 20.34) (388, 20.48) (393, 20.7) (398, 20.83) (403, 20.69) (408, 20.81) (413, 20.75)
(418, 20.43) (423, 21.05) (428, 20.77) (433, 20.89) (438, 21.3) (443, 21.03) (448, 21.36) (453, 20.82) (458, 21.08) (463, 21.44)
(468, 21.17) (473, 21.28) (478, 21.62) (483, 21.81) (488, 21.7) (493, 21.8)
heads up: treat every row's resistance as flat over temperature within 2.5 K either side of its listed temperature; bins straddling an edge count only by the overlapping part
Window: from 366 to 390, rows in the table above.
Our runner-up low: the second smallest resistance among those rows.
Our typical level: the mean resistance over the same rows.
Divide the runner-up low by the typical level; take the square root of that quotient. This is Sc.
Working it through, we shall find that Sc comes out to 1.000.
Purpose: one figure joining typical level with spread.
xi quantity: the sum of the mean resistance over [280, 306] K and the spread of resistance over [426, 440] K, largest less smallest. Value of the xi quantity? 20.6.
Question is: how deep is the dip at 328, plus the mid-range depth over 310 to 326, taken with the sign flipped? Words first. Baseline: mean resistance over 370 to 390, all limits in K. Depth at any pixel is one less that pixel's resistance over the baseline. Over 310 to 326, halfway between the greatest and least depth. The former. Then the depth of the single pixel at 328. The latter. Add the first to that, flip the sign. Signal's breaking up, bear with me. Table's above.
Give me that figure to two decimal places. -0.03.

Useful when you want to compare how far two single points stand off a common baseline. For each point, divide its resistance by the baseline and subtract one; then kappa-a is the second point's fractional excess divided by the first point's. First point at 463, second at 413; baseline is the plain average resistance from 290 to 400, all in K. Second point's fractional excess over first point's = 0.39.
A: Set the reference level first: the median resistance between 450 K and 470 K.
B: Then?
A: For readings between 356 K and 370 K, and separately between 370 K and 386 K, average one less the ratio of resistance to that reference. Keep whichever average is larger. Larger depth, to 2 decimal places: 0.03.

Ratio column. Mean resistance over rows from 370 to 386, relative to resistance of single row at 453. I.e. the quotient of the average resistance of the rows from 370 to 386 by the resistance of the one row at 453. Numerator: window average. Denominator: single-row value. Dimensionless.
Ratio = 0.983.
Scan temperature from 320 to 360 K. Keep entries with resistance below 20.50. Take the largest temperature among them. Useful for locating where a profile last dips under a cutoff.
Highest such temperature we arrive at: 348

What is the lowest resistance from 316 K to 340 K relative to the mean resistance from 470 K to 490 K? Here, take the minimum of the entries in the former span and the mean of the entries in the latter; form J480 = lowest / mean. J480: 0.91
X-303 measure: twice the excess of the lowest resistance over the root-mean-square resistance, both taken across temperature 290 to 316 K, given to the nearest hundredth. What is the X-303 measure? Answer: -0.18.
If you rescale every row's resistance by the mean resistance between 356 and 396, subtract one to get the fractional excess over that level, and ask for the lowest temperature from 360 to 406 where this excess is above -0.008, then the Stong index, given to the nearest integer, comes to 363 K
